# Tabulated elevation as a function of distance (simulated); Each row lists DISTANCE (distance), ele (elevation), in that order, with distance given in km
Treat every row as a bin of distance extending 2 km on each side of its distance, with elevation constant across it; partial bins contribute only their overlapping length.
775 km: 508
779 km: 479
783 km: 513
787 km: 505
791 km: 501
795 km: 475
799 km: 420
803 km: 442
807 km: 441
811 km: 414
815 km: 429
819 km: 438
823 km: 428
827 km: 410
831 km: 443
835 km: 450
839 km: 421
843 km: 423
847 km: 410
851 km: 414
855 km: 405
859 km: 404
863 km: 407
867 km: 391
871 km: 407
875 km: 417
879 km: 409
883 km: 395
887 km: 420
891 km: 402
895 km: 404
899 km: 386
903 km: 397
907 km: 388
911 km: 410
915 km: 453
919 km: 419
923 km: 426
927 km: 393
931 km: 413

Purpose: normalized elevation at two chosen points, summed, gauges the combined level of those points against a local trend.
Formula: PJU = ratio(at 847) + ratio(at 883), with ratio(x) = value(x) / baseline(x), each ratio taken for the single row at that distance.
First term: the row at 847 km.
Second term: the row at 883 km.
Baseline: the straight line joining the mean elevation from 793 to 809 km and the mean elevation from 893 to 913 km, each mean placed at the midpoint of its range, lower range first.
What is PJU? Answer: 1.94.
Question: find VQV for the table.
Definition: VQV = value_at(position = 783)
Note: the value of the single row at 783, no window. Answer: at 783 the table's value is 513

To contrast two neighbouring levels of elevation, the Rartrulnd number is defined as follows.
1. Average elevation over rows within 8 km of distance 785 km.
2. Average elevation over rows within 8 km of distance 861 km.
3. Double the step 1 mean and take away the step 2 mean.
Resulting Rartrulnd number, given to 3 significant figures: 597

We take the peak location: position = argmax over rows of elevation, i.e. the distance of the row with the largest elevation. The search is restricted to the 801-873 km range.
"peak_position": 835 km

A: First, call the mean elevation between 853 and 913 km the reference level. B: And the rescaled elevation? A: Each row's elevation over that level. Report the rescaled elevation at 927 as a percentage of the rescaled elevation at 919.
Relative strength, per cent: 94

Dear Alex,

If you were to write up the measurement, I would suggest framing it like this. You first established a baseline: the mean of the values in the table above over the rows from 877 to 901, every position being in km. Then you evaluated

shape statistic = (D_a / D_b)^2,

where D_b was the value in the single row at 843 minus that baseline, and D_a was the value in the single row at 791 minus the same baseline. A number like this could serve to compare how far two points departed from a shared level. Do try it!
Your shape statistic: 23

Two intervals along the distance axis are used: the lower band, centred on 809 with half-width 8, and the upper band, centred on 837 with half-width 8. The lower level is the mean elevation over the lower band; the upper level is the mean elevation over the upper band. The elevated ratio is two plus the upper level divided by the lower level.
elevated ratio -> 3.01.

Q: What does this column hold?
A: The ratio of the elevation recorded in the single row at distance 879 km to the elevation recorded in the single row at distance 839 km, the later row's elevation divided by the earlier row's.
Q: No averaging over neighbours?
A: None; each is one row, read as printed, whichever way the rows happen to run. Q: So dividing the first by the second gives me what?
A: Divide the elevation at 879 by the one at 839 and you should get 0.971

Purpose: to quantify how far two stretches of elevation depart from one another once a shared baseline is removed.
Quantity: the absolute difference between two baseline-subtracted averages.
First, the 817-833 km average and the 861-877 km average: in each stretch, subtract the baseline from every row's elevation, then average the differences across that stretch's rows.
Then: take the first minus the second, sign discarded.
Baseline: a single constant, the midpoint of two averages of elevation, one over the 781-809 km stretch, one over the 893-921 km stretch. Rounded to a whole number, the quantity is 24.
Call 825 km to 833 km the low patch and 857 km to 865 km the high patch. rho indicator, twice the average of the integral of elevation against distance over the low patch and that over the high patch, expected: 6656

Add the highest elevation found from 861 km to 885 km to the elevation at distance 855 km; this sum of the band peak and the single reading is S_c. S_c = 822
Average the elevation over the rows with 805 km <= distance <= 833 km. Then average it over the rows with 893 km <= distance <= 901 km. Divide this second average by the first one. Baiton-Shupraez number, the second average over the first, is 0.921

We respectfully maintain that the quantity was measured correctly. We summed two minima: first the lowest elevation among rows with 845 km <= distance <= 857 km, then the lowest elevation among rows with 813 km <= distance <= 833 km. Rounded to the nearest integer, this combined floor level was 815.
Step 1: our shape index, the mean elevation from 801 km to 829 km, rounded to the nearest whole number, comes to 429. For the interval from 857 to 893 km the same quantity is 406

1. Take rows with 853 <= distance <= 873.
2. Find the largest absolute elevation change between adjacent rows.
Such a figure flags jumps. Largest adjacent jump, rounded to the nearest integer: 16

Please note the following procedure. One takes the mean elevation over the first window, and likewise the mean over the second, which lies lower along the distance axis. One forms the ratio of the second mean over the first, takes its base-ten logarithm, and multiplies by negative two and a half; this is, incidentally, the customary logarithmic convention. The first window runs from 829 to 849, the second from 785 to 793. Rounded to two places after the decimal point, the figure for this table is -0.17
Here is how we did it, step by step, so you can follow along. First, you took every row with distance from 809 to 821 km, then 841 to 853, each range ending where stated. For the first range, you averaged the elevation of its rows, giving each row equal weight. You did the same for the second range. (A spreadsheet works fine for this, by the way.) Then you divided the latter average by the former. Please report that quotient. 0.97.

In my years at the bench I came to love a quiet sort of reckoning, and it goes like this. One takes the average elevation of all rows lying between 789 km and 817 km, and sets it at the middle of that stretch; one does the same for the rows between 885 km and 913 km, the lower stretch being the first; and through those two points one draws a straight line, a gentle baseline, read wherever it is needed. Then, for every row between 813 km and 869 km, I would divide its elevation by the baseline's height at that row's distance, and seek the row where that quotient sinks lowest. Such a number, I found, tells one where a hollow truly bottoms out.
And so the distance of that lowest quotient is 867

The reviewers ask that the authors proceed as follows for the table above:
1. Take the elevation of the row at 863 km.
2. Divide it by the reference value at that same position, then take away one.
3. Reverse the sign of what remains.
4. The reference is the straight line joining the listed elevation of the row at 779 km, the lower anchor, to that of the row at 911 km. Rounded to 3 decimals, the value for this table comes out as 0.065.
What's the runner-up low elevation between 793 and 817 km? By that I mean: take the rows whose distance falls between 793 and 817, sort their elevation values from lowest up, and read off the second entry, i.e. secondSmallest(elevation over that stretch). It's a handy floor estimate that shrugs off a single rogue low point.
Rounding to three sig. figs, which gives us 420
